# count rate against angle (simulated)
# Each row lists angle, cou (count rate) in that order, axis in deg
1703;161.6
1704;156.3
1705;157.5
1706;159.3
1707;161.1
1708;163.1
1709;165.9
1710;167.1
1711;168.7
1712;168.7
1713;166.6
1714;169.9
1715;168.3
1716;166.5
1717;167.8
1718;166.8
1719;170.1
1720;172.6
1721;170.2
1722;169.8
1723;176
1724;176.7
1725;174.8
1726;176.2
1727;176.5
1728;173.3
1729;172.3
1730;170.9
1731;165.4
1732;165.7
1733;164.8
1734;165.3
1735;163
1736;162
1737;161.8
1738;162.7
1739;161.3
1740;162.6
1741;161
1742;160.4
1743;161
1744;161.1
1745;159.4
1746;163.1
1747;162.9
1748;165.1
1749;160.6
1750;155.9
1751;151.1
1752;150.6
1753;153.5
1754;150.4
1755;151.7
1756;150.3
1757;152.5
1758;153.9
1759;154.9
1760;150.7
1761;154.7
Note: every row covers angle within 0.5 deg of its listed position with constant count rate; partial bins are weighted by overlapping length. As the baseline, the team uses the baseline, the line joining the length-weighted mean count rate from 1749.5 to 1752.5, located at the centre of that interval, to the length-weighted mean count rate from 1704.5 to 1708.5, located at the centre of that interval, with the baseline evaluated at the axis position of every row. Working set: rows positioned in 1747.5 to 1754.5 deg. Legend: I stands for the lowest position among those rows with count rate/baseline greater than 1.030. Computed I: 1748 deg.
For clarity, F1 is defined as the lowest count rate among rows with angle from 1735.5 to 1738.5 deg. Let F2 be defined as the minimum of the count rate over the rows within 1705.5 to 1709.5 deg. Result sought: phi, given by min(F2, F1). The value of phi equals 159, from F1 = 161.8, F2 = 159.3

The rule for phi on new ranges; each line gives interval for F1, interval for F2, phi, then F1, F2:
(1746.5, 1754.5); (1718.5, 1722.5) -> 150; 150.4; 169.8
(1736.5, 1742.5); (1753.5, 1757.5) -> 150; 160.4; 150.3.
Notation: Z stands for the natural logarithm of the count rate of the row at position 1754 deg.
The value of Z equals 5.01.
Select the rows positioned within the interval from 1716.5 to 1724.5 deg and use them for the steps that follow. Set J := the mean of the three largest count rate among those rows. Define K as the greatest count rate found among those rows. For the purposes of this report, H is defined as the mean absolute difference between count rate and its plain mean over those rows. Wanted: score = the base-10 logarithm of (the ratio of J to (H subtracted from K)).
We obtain 0.0032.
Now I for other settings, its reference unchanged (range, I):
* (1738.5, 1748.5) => 1739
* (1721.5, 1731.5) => 1722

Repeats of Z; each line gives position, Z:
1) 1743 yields 5.08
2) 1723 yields 5.17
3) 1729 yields 5.15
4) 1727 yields 5.17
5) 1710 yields 5.12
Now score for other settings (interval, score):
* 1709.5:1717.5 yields 0.0004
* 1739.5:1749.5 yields -0.0001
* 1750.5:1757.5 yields 0.0001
